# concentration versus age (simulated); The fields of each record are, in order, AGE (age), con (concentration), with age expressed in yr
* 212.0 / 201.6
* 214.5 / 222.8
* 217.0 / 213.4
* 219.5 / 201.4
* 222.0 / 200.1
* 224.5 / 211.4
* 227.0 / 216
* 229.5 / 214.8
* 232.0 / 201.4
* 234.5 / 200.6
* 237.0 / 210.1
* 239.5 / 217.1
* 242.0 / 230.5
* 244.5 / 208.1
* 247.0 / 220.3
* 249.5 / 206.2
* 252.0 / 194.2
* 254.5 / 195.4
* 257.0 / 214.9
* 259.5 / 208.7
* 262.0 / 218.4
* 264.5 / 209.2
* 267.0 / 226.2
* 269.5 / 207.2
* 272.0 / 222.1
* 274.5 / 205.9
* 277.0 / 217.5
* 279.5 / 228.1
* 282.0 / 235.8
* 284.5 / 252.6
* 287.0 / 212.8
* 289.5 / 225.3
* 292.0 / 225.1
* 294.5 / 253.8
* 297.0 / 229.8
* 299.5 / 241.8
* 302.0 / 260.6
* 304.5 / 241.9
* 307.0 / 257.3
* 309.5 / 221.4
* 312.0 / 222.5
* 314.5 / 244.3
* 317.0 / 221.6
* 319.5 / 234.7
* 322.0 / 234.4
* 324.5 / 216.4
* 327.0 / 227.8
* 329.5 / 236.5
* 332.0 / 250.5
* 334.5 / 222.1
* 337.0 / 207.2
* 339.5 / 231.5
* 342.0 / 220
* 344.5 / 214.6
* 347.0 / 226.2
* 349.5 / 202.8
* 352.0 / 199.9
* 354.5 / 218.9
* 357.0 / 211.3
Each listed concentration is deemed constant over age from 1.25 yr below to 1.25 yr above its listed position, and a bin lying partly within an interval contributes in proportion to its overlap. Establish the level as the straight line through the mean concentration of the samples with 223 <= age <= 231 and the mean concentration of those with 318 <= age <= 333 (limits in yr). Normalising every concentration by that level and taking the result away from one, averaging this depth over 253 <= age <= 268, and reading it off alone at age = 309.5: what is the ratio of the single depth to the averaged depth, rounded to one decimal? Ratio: 1.0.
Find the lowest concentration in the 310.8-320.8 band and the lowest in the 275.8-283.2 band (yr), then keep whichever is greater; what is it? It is 222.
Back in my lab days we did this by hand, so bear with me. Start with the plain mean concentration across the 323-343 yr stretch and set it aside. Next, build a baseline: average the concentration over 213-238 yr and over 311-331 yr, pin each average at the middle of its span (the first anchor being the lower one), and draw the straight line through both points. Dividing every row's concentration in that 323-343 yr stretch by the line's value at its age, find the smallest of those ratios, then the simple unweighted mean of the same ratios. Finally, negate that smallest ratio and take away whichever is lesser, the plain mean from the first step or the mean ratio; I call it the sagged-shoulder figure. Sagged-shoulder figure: -1.86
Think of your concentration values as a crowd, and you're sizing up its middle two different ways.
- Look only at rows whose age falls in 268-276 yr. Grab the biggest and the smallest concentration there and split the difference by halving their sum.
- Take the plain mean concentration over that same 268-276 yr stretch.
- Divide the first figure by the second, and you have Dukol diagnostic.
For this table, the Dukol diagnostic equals 1.01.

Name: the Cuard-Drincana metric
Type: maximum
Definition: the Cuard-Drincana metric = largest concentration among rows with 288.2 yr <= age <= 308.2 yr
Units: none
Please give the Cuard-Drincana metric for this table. 260.6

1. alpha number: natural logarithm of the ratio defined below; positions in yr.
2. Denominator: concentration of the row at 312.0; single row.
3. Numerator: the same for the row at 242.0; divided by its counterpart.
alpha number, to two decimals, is 0.04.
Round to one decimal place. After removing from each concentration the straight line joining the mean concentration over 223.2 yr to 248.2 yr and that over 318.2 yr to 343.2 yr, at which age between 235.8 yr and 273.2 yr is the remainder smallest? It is 252.0 yr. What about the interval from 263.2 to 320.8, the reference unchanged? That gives 274.5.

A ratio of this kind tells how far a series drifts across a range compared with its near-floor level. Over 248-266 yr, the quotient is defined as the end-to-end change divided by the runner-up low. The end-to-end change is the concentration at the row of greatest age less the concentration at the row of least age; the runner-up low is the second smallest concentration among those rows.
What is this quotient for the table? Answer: 0.02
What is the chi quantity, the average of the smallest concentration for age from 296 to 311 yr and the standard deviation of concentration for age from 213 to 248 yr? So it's 115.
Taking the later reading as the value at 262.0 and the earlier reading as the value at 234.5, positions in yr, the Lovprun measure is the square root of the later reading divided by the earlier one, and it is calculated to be 1.04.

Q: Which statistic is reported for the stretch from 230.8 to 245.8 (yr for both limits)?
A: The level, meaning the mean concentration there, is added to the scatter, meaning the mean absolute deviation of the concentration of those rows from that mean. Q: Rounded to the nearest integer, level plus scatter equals 220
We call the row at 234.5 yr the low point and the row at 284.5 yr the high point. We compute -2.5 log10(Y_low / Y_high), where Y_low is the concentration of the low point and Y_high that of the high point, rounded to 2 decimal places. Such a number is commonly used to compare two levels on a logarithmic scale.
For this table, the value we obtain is 0.25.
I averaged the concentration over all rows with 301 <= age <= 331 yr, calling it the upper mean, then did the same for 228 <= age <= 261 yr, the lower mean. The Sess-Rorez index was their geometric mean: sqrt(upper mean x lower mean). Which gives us 222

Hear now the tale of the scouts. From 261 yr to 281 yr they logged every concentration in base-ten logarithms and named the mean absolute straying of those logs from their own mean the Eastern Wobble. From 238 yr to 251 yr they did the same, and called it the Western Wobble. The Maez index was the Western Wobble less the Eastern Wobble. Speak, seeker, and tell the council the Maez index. 0.001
